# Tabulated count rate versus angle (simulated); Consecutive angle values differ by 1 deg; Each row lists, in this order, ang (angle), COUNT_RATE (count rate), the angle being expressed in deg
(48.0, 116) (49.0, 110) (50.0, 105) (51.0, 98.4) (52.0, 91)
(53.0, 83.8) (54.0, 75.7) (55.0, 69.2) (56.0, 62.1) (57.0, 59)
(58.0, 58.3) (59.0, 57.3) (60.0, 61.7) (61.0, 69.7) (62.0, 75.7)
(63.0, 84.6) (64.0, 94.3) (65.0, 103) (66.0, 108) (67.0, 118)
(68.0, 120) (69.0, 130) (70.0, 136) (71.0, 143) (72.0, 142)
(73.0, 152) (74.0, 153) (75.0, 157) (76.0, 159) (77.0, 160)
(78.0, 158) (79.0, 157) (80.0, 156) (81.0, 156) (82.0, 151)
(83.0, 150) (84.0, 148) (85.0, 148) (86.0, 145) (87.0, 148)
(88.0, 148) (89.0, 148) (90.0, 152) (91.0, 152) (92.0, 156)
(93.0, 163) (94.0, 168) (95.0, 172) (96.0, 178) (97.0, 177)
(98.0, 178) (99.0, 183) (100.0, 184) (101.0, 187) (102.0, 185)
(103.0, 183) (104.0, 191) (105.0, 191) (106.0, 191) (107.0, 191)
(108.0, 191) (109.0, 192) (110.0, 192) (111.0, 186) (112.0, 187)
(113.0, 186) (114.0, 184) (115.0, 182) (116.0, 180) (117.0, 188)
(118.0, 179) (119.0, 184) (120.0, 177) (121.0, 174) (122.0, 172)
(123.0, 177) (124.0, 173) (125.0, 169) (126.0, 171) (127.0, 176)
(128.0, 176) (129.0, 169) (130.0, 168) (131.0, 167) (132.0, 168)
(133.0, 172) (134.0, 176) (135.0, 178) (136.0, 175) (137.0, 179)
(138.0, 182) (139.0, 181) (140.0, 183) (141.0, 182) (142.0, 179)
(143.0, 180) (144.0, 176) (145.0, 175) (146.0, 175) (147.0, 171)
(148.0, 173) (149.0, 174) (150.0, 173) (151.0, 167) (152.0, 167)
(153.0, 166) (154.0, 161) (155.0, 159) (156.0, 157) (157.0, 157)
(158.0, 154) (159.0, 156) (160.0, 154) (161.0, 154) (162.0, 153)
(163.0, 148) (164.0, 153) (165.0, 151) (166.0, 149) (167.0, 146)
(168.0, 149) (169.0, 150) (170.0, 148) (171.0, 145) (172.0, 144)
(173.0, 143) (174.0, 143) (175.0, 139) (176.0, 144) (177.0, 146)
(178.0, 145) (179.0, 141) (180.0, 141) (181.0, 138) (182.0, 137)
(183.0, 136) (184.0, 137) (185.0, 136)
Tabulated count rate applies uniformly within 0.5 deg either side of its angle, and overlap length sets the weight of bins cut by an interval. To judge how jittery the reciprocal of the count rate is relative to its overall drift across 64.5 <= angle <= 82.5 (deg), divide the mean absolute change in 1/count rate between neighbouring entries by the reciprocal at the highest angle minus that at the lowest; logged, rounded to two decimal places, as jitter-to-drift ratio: -0.07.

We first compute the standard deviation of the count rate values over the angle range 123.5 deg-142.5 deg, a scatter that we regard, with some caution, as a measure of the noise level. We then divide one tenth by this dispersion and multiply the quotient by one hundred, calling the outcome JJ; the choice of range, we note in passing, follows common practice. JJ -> 1.9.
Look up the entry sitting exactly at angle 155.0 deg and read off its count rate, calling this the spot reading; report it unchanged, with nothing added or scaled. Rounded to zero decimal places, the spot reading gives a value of 159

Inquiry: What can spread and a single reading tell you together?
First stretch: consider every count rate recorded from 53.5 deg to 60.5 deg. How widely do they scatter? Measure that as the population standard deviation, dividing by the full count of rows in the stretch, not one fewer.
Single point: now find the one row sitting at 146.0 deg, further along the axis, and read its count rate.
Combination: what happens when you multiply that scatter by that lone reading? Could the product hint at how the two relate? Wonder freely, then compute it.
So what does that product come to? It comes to 1091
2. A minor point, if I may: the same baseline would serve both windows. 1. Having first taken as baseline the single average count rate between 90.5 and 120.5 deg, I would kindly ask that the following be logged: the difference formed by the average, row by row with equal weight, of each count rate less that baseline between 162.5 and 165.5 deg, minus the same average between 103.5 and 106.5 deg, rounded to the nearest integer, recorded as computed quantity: -40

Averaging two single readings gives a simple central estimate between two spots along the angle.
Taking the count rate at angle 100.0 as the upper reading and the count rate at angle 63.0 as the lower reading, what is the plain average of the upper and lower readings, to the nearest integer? 134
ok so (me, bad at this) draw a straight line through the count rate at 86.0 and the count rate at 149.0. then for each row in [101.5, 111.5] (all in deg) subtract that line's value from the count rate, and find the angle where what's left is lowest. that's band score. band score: 111.0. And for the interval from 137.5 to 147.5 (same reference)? 147.0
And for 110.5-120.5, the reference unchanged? 120.0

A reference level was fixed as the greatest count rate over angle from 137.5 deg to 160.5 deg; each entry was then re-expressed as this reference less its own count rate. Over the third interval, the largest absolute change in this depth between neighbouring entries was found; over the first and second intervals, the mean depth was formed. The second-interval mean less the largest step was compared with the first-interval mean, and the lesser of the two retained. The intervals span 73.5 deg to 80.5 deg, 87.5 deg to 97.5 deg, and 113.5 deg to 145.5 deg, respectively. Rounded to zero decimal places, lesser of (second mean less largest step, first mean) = 13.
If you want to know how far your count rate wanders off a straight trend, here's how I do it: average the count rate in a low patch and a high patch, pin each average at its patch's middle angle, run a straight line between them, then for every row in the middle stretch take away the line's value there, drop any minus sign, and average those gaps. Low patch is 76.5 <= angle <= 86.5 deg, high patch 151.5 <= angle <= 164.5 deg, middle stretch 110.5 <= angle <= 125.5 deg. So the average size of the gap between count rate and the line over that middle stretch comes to 25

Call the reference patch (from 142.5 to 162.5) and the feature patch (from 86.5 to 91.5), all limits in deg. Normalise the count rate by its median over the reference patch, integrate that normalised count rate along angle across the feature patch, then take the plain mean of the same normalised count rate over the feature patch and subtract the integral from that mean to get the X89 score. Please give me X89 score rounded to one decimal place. -3.6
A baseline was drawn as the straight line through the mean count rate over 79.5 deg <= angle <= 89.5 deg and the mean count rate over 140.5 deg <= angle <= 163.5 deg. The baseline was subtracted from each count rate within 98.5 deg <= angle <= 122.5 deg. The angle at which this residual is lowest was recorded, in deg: 122.0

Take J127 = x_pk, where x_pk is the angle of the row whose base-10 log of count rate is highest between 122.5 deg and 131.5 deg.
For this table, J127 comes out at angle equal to 123.0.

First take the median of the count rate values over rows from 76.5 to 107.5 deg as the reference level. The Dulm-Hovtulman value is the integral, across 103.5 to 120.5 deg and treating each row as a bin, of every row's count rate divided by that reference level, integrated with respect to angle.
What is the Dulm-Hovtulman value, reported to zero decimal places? 20 deg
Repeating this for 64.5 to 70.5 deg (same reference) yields 4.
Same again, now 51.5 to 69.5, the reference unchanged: 10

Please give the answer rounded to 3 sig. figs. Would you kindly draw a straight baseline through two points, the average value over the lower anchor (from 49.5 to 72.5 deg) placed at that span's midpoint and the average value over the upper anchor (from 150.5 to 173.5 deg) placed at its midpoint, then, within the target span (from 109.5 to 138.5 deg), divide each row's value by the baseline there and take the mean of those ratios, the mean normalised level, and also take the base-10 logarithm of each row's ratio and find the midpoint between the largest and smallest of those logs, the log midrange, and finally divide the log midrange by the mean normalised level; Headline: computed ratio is 0.106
